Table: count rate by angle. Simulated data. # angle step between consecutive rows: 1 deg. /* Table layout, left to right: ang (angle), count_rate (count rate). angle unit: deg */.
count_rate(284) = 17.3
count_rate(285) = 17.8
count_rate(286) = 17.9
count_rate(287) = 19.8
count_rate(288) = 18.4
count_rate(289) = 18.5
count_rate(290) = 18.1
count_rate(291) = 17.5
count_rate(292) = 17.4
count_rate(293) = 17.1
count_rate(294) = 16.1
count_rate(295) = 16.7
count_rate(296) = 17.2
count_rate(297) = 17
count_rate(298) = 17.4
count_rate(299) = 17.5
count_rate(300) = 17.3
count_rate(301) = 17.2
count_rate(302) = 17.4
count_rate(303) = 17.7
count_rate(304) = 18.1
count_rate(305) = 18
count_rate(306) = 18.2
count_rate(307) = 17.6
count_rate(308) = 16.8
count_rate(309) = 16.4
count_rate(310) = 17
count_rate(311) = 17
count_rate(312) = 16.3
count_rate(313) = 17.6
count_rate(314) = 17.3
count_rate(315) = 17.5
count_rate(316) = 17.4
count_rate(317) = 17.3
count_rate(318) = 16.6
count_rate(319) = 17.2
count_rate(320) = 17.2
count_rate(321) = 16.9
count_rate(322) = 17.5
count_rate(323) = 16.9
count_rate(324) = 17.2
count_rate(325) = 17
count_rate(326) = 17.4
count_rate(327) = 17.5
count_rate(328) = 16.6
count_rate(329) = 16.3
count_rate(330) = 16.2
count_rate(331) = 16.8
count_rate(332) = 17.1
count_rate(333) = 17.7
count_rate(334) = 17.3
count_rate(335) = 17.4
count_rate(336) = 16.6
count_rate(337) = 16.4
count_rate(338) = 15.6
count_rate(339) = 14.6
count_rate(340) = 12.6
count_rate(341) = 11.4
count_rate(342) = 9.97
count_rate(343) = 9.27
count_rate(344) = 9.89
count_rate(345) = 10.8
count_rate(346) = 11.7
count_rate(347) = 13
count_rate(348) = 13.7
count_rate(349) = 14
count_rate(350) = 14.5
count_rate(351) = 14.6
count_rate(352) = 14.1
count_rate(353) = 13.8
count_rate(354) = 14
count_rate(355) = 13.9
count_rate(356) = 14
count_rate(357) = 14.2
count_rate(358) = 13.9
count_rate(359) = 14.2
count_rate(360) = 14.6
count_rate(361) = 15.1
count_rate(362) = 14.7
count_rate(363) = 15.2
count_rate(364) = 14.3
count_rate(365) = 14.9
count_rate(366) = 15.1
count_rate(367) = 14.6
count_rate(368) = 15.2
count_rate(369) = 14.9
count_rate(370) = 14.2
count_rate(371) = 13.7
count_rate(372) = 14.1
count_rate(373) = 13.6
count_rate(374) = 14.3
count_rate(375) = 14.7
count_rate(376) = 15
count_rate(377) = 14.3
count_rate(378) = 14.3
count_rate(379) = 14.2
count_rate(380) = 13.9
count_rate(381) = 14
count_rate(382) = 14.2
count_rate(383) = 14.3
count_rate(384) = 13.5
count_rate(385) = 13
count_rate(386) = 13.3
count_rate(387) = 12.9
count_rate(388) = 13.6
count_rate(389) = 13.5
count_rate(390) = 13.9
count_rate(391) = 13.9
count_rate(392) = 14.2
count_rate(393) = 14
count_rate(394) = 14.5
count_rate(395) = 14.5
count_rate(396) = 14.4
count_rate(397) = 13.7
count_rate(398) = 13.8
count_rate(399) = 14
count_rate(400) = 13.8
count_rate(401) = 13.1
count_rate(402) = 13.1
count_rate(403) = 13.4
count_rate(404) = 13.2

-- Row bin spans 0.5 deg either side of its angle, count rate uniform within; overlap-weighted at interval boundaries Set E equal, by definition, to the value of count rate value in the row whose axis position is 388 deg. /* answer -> 13.6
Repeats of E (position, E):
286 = 17.9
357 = 14.2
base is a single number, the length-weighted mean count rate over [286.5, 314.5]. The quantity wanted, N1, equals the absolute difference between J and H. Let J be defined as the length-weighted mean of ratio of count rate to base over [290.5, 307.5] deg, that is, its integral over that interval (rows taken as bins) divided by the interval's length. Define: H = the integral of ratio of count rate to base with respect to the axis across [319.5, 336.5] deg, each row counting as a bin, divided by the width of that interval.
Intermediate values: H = 0.98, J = 0.996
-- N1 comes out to 0.02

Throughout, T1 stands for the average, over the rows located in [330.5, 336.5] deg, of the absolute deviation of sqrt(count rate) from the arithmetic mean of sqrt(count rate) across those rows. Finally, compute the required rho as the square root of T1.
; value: 0.20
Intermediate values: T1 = 0.04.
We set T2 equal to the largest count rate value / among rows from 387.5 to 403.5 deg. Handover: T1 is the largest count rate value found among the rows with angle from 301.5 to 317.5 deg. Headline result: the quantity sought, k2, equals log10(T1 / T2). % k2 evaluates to 0.10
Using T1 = 18.2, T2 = 14.5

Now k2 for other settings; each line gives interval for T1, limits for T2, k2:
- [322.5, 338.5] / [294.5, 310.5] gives -0.01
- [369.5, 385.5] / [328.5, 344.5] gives -0.07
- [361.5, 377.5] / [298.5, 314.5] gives -0.08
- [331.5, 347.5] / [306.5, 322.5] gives 0.00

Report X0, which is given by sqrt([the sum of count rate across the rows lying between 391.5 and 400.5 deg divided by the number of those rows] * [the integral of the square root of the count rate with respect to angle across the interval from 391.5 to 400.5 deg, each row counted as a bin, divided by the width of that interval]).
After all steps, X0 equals 7.3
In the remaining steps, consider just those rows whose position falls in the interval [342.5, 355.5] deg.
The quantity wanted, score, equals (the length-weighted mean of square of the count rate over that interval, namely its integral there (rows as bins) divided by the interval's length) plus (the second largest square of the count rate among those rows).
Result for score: 379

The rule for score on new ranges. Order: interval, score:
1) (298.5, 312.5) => 628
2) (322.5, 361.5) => 526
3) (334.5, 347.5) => 452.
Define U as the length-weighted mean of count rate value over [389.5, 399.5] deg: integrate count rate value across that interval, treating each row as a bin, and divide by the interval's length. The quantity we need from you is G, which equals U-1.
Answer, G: 13.1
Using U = 14.1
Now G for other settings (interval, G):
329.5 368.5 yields 13.3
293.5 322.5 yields 16.2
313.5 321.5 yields 16.2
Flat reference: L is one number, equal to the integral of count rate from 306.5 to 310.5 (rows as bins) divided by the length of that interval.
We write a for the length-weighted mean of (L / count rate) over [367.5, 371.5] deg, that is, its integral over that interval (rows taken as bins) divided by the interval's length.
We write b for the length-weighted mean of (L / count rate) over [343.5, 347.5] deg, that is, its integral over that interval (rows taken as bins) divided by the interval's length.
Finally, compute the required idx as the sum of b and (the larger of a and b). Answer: 3.0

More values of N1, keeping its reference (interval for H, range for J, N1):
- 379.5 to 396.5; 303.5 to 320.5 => 0.20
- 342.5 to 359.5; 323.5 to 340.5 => 0.19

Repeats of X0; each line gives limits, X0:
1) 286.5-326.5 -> 8.5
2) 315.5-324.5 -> 8.4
